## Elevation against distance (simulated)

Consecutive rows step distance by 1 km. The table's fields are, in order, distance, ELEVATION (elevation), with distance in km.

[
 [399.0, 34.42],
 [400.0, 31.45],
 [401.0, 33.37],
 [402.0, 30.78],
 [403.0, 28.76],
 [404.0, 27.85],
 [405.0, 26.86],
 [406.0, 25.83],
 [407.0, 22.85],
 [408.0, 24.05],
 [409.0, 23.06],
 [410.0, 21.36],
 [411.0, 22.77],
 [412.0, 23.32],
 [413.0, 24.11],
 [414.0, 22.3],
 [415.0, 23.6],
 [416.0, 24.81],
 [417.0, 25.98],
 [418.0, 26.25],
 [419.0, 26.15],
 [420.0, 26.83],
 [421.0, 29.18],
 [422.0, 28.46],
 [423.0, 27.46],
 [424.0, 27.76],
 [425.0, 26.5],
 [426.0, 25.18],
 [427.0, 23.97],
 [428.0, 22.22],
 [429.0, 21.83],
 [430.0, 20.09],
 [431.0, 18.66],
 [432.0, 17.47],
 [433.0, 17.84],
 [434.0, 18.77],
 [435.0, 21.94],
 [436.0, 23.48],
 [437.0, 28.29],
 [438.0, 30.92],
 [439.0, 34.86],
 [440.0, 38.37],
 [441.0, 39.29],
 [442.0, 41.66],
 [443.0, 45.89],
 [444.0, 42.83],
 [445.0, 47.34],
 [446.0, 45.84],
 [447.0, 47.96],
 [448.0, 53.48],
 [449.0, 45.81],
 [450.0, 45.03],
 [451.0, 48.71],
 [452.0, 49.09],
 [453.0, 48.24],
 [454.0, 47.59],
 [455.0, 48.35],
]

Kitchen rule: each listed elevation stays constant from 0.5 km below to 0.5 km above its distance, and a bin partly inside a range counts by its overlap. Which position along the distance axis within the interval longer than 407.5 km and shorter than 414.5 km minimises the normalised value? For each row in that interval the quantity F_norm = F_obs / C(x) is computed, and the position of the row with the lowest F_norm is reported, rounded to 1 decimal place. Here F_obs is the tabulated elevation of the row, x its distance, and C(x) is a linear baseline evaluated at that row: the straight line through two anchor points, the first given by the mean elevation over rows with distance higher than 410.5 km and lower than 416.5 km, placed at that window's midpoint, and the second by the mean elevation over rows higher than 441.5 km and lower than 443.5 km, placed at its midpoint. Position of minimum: 414.0 km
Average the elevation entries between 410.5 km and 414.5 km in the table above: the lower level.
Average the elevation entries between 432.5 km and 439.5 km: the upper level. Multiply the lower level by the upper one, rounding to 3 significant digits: 582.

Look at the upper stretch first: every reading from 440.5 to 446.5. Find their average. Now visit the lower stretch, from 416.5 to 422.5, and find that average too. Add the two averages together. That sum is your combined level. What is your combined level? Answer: 71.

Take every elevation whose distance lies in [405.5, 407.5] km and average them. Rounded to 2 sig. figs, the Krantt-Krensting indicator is 24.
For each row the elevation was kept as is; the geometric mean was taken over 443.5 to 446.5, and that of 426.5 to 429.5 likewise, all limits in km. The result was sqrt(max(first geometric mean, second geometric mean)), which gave 6.7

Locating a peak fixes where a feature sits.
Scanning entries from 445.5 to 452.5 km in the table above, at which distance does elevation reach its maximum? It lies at 448.0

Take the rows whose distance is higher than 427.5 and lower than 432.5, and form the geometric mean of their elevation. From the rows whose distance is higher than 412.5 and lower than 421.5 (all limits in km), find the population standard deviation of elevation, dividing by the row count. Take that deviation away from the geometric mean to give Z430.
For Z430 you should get 18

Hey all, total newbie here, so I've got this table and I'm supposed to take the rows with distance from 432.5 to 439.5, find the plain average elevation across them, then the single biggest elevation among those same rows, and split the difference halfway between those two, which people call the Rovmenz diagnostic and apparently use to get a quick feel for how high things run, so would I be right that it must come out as 30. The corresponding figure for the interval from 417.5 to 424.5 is 28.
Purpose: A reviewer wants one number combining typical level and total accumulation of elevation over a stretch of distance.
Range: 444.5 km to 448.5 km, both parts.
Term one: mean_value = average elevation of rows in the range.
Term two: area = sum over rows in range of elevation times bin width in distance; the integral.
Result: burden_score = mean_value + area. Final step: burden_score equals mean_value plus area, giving 243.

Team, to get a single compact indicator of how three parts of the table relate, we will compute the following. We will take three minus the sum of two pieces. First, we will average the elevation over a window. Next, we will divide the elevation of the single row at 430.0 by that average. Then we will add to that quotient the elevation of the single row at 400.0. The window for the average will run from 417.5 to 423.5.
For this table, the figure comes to -29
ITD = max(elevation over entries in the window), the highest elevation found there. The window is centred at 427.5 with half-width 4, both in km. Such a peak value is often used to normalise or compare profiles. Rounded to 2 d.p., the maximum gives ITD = 27.76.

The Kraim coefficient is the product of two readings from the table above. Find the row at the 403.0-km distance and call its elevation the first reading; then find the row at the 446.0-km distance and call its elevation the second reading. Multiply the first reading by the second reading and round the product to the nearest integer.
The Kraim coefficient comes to 1318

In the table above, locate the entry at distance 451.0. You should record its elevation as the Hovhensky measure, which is 48.71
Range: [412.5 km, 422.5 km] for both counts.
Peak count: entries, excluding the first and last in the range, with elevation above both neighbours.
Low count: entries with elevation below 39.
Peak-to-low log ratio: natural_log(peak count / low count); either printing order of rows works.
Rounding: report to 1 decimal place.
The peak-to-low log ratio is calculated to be -1.6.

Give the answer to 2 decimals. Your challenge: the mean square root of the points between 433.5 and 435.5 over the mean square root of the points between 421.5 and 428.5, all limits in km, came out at 0.89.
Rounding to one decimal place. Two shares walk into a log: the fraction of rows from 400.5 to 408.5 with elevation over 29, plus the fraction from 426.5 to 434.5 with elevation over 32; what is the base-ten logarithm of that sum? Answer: -0.6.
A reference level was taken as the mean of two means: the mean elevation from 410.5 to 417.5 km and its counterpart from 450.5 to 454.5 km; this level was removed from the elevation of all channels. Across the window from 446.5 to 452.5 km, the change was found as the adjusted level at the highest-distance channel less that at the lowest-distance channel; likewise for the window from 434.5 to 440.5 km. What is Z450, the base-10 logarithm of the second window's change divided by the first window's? 1.2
